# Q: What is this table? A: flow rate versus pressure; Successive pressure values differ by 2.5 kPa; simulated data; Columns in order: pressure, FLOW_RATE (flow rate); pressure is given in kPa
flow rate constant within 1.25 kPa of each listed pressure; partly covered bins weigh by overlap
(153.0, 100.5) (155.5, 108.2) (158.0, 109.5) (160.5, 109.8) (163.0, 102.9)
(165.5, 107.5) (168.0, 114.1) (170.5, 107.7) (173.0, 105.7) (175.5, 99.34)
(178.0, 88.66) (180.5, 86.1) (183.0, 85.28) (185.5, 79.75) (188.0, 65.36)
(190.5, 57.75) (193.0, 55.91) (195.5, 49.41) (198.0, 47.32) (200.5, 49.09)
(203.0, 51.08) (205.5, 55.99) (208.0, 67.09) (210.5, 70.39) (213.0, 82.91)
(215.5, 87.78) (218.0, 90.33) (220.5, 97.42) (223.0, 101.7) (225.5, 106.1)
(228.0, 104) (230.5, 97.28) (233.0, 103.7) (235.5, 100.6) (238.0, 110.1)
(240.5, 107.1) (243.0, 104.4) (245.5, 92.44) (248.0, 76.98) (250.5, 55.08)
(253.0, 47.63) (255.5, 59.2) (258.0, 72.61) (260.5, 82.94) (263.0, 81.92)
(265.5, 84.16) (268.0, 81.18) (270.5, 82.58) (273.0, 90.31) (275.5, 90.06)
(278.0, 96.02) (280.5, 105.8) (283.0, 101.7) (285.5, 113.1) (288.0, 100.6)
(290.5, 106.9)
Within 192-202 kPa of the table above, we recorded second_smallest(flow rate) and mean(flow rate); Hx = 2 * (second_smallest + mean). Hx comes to 199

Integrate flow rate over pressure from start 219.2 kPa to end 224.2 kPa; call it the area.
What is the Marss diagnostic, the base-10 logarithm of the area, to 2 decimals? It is 2.70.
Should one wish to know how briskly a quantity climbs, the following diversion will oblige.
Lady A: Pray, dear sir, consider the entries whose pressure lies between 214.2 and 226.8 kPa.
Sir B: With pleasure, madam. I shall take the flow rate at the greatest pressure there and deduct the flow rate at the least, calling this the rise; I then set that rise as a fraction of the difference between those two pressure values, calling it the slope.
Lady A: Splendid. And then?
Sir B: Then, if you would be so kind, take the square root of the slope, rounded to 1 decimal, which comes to 1.4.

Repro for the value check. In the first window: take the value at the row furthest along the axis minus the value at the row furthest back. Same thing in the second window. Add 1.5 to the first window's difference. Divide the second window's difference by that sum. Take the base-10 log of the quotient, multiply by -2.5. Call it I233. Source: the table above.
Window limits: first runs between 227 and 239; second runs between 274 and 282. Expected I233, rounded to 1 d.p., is -0.8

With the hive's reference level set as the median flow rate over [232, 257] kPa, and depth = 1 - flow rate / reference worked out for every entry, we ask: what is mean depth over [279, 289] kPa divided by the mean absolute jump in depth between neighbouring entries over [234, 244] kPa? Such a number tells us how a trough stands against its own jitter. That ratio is -1.7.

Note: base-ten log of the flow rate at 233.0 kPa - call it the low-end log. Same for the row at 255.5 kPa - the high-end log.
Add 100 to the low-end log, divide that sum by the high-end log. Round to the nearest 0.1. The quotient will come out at 57.6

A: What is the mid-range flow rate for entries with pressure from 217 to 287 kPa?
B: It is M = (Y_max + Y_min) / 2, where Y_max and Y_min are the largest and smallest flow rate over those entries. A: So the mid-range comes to 80.4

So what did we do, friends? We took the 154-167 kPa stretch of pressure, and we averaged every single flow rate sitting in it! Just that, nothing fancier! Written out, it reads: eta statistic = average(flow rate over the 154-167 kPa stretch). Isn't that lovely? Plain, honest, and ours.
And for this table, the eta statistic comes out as 108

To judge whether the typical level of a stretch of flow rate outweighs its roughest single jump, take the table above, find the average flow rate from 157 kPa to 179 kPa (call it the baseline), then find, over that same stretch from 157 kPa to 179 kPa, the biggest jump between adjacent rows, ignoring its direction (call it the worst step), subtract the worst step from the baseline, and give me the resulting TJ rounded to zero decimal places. 94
